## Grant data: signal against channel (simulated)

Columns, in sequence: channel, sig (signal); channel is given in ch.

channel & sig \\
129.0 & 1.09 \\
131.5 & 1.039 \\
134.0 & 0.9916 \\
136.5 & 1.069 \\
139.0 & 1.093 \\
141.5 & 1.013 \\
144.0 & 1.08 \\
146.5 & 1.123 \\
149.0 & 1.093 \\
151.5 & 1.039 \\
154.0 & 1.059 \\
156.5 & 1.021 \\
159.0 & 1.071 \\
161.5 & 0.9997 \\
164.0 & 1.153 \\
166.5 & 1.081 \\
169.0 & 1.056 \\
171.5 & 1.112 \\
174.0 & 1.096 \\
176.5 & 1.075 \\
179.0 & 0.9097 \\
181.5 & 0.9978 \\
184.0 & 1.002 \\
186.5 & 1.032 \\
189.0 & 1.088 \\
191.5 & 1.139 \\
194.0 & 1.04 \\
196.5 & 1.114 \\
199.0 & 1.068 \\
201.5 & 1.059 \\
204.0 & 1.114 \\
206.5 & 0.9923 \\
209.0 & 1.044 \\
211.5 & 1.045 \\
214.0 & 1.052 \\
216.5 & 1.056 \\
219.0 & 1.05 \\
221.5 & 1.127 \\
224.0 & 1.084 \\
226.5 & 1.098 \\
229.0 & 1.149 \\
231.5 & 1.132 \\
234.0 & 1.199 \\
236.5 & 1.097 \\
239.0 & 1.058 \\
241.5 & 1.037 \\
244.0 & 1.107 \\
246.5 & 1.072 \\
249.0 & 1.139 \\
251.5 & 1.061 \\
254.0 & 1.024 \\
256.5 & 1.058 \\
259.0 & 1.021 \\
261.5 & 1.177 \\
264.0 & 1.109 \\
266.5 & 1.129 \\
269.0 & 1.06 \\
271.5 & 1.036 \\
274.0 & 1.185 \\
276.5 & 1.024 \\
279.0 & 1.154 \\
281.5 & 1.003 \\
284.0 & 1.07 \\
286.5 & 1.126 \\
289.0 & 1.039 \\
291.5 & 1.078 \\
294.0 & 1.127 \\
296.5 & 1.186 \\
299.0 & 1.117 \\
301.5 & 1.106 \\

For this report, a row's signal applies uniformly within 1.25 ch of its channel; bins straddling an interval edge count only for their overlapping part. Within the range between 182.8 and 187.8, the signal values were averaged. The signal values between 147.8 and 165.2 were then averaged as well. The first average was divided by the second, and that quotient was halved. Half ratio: 0.479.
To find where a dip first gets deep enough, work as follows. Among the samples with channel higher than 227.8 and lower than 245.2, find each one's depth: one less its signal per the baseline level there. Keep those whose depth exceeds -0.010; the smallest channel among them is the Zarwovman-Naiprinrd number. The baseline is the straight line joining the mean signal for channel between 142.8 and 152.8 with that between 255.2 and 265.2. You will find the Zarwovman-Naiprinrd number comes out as 236.5 ch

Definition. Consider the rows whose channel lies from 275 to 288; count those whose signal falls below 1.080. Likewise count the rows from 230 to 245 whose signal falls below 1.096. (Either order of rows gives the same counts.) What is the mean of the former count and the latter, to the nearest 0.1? 2.5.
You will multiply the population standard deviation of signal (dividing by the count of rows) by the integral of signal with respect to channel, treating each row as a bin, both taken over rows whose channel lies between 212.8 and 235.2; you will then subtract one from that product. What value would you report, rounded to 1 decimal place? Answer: 0.2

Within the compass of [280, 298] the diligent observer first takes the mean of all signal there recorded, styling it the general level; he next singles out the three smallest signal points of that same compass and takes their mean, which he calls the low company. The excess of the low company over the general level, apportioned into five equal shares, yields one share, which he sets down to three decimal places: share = -0.011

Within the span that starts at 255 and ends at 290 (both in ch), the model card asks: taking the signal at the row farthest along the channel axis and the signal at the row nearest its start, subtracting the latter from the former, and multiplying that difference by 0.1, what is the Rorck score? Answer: -0.002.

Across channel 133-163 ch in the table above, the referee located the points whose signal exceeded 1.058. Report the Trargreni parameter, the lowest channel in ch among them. 136.5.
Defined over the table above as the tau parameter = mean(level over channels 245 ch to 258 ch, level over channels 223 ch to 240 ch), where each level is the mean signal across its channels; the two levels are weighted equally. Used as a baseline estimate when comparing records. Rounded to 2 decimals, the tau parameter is 1.09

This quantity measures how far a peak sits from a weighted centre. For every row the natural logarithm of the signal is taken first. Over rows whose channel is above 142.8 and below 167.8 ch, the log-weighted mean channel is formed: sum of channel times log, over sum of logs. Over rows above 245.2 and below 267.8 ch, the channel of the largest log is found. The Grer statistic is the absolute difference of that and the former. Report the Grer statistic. 106.6 ch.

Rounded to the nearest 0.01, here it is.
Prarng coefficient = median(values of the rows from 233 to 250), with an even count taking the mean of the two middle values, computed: 1.10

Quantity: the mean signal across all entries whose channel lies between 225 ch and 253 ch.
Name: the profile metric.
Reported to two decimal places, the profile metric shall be 1.10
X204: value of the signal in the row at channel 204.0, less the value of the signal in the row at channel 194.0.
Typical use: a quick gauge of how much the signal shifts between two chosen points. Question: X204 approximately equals 0.07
